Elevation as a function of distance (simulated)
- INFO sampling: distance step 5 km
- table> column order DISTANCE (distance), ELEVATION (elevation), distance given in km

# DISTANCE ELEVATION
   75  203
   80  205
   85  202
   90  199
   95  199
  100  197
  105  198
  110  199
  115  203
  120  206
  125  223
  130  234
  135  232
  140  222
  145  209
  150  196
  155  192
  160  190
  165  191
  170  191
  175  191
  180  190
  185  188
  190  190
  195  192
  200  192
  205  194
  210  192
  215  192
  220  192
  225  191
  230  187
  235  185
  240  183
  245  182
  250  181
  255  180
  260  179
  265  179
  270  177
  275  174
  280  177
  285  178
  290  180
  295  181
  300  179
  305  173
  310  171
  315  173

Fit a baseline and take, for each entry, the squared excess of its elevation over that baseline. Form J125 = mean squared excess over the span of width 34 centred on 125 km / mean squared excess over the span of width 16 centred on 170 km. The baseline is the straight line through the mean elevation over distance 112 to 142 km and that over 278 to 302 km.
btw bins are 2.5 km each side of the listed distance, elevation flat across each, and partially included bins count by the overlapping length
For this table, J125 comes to 0.7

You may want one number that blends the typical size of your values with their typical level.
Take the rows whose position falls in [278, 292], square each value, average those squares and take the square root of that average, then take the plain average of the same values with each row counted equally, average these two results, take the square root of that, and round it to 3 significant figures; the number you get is 13.4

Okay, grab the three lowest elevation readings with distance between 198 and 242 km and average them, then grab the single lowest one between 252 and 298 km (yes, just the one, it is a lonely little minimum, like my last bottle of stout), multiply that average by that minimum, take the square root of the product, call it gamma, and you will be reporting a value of 179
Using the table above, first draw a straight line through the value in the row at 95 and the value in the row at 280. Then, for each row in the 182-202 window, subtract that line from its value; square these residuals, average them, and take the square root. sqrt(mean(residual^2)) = 4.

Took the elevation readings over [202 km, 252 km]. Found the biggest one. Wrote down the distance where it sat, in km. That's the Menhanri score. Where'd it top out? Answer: 205 km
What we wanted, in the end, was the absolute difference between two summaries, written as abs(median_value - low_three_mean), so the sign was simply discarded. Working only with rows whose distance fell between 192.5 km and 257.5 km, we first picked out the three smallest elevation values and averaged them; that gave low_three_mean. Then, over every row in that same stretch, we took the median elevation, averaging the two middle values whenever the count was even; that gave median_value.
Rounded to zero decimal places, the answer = 10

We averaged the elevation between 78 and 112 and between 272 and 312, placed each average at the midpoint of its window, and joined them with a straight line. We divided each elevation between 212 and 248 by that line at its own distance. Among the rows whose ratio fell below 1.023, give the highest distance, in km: 245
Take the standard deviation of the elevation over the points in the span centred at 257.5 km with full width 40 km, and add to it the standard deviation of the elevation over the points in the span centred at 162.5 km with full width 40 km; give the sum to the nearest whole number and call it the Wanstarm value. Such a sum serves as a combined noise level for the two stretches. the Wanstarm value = 9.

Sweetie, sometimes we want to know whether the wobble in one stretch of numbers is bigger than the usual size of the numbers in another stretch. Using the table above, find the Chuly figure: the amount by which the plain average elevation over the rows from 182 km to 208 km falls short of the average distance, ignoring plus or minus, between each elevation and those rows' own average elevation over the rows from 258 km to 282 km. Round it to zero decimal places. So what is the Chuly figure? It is -190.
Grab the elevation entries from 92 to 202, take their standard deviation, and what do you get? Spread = 14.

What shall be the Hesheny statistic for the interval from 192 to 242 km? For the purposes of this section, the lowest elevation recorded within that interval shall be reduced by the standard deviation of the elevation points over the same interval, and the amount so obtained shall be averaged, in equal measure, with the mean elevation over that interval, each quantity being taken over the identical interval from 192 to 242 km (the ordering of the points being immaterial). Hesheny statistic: 185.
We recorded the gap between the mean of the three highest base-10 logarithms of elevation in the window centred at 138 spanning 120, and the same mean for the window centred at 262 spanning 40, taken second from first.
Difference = 0.10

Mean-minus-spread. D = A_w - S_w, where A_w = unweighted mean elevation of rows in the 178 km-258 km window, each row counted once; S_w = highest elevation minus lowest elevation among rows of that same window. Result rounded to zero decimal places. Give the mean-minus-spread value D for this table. 174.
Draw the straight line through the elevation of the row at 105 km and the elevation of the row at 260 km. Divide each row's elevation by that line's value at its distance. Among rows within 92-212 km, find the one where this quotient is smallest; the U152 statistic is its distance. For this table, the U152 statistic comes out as 100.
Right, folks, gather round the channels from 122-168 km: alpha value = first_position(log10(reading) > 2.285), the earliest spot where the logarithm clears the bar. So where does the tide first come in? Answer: 125 km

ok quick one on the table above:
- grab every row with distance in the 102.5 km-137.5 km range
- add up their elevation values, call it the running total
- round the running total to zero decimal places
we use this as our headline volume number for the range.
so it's 1495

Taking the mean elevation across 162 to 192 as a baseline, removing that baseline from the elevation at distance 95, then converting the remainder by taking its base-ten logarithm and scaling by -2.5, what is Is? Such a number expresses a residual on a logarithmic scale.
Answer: -2.4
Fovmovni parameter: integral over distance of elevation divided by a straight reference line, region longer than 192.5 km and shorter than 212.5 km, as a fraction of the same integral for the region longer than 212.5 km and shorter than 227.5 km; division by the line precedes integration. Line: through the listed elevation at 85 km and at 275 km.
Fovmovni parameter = 1.3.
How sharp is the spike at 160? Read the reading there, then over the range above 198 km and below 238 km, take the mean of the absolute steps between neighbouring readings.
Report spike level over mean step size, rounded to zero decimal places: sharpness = 121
